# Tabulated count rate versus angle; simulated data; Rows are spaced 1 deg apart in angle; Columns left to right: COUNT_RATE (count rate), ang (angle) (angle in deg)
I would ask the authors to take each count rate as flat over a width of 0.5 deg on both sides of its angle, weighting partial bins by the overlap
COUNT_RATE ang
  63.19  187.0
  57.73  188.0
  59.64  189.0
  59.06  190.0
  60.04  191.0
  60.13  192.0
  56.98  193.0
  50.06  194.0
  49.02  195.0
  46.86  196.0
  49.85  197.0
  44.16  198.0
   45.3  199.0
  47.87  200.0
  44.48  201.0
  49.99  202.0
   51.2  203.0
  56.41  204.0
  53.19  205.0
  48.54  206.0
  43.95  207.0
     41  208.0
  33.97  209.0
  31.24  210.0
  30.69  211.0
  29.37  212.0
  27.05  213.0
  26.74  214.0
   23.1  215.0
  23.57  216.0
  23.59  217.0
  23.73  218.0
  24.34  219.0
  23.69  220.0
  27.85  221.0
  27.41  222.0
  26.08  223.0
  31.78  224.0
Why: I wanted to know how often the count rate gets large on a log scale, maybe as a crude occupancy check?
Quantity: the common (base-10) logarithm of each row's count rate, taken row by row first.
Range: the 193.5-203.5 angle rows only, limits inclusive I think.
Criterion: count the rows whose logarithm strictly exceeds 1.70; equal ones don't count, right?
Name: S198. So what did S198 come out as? 1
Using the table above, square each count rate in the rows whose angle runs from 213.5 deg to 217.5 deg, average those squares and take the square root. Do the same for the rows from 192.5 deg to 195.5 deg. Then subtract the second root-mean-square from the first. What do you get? -28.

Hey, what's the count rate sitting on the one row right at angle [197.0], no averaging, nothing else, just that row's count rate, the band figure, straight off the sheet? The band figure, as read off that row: 49.85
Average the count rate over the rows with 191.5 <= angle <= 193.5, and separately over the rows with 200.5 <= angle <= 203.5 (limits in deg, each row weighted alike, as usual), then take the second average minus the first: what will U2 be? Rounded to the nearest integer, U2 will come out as -10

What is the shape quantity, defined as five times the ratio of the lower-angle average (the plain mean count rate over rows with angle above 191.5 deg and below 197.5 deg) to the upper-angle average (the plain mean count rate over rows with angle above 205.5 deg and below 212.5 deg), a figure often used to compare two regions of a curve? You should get 7.1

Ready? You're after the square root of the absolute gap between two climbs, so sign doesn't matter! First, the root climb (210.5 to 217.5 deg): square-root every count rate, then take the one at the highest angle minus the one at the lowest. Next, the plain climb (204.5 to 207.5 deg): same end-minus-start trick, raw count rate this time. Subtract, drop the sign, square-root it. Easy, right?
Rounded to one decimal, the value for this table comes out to 2.9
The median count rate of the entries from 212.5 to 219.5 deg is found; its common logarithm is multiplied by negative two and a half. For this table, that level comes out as -3.4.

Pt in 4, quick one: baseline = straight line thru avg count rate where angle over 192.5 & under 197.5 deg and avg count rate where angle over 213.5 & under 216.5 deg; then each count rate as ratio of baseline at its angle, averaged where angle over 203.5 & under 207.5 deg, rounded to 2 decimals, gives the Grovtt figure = 1.37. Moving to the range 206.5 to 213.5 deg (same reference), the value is 1.09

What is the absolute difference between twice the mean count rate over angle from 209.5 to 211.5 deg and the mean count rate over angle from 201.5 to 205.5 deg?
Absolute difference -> 9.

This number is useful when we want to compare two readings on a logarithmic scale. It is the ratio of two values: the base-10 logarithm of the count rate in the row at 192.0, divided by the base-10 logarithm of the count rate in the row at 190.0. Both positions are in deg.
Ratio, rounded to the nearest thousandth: 1.004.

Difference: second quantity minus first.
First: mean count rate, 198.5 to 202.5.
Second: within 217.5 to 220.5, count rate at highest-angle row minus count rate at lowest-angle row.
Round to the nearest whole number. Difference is -47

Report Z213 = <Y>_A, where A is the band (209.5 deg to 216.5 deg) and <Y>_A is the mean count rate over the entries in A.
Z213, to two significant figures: 27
